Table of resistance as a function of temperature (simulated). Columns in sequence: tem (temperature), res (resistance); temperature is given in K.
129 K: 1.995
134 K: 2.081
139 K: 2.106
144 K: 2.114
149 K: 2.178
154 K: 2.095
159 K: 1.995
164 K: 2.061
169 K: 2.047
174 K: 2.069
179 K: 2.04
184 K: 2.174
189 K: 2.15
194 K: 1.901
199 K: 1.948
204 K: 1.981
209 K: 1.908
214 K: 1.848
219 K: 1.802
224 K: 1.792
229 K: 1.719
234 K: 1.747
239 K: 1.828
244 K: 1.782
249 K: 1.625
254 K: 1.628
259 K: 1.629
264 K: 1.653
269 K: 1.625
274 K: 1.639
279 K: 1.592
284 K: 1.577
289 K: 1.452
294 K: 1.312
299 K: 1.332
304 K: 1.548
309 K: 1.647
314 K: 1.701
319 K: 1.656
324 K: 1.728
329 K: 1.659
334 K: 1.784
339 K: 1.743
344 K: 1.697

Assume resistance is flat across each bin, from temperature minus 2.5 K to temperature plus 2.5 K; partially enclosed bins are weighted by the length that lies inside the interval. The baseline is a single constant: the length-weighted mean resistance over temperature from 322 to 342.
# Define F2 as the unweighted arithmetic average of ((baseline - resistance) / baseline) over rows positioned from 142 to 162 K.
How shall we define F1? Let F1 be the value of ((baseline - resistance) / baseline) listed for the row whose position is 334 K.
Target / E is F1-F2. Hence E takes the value 0.2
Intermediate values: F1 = -0.03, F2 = -0.21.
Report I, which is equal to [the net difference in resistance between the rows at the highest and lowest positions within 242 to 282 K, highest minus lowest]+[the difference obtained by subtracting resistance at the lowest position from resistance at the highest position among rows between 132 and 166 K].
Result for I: -0.21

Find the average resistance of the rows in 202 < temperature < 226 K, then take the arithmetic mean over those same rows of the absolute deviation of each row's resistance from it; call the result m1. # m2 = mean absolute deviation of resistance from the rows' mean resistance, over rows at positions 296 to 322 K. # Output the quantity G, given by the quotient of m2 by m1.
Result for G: 1.7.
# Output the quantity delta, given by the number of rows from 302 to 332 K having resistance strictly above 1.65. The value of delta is 4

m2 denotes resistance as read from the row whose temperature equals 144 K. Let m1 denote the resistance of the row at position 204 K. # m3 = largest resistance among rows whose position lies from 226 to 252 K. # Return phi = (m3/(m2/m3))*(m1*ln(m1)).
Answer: 2.14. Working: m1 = 1.981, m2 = 2.114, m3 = 1.828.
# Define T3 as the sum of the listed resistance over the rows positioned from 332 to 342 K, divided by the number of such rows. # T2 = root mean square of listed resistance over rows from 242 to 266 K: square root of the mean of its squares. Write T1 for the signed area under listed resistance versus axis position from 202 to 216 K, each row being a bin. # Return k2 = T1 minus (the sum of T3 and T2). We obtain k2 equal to 23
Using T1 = 27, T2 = 1.66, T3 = 1.76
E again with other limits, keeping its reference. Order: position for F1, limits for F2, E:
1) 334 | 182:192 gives 0.2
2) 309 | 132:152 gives 0.3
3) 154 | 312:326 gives -0.2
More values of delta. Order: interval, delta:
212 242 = 6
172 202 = 6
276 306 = 0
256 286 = 1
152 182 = 6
